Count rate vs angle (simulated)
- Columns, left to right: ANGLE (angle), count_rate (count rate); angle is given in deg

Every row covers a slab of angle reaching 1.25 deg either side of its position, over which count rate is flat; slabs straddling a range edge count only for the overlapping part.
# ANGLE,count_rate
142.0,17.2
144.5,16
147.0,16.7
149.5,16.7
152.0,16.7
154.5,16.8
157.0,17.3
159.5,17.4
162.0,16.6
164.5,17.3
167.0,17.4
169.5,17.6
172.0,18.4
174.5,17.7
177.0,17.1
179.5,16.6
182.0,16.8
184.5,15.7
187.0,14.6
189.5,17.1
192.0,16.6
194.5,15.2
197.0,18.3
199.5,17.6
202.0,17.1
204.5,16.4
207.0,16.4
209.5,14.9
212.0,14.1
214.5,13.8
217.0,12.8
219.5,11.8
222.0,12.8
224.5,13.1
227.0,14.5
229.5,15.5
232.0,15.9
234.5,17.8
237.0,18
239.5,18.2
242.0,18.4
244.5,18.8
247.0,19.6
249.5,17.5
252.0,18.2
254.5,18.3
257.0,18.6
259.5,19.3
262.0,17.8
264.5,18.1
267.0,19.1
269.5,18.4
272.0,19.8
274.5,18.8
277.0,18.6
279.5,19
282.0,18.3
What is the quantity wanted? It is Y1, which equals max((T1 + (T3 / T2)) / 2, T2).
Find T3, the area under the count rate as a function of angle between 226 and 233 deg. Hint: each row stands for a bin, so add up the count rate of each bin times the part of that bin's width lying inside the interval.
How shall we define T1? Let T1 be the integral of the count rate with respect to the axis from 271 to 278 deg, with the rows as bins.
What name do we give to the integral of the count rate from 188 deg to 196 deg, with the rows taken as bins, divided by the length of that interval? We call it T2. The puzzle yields 70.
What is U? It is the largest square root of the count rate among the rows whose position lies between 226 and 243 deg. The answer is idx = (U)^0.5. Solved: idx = 2.07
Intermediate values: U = 4.29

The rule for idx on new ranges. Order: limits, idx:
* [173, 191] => 2.05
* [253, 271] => 2.10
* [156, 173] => 2.07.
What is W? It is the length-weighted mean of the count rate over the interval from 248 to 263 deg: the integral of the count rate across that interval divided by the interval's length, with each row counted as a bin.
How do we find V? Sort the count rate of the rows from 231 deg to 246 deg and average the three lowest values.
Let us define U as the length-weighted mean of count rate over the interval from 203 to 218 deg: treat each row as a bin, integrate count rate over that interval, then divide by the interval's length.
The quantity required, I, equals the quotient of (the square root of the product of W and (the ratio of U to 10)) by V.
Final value 0.302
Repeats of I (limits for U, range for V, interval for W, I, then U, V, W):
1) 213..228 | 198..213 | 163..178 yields 0.317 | 13.1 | 15.1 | 17.6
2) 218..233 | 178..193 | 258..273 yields 0.326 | 13.9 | 15.6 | 18.7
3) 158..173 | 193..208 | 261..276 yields 0.357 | 17.4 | 16.0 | 18.7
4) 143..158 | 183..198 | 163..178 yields 0.357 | 16.7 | 15.2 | 17.6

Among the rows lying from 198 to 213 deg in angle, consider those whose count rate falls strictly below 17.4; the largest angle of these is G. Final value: 212.0 deg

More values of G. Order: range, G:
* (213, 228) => 227.0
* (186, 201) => 194.5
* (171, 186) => 184.5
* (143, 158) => 157.0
